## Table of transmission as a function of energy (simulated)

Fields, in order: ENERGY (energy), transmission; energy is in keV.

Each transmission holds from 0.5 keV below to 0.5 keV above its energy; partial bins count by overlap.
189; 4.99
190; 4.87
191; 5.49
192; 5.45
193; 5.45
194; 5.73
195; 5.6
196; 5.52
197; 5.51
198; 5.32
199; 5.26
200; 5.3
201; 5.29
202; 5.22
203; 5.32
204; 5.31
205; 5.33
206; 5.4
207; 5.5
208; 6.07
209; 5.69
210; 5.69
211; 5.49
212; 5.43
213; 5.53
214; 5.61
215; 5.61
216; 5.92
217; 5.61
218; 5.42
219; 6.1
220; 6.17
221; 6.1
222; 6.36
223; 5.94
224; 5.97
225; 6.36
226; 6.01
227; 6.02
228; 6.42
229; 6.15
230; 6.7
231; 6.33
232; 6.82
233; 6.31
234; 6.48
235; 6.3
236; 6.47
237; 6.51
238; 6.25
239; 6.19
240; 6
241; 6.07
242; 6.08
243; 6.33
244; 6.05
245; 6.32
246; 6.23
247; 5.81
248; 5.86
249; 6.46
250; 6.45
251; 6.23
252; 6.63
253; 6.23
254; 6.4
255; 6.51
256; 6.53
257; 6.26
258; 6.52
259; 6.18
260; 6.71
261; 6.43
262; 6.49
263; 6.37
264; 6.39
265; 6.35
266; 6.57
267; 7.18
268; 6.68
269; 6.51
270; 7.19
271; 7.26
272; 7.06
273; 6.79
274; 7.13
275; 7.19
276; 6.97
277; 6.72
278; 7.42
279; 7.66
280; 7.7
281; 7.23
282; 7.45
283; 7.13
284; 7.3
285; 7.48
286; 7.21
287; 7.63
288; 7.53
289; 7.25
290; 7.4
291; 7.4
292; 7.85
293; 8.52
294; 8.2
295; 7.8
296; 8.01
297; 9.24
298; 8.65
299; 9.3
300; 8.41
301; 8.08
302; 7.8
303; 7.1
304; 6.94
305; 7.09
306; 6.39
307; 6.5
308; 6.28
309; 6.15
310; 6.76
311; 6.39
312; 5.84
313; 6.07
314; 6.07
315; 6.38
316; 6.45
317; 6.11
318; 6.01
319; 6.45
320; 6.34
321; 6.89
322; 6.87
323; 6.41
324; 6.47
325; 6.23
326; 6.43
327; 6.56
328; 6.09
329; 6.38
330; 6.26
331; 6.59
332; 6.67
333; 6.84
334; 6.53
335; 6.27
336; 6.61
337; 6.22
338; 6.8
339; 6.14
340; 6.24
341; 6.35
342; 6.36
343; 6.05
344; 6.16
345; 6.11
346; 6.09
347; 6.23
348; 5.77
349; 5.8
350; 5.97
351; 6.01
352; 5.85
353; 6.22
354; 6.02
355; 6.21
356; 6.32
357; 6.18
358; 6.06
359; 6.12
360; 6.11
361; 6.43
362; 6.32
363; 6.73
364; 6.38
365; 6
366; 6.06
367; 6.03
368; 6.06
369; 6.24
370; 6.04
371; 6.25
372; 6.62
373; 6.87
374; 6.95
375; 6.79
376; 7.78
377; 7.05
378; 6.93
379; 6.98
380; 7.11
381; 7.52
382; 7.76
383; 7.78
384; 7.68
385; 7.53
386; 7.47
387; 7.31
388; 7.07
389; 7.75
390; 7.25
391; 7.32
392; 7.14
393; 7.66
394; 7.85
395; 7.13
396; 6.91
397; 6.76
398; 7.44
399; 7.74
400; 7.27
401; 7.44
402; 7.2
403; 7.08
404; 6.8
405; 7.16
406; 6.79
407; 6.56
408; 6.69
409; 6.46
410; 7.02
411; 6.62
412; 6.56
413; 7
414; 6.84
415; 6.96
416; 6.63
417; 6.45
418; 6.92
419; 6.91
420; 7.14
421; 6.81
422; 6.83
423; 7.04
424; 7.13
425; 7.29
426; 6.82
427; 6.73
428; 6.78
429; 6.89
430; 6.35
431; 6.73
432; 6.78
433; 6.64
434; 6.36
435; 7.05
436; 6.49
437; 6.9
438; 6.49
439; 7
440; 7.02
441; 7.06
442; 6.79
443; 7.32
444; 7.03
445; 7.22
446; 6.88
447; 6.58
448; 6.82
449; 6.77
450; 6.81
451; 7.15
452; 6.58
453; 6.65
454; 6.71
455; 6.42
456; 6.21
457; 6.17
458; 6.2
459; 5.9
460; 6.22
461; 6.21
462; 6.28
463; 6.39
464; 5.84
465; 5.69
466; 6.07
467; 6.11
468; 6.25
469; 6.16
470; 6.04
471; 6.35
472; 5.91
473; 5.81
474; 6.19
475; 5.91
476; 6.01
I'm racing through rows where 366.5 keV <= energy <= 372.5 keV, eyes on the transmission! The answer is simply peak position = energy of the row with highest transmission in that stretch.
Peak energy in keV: 372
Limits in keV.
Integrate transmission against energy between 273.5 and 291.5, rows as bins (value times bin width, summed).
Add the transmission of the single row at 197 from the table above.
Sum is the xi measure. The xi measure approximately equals 137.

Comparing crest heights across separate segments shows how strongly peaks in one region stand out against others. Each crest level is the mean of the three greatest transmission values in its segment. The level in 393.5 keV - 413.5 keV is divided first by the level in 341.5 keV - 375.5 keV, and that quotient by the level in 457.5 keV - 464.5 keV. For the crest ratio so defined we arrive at 0.177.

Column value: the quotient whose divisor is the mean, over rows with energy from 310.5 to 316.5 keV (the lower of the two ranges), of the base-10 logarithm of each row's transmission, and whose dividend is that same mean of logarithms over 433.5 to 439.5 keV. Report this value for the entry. 1.04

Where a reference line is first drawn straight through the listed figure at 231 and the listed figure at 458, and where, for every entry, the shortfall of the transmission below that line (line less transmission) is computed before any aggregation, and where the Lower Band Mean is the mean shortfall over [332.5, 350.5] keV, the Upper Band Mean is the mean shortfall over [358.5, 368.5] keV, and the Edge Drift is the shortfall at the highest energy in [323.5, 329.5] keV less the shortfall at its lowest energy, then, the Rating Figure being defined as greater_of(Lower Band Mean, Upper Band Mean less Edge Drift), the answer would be 0.01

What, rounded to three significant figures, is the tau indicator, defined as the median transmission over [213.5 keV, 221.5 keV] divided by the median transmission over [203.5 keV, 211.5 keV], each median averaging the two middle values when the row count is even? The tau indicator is 1.05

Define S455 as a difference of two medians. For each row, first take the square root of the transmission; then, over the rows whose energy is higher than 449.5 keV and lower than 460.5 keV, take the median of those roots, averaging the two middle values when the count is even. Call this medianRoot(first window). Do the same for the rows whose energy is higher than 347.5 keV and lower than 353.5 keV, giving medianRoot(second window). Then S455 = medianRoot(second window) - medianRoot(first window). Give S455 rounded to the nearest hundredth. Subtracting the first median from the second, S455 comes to -0.10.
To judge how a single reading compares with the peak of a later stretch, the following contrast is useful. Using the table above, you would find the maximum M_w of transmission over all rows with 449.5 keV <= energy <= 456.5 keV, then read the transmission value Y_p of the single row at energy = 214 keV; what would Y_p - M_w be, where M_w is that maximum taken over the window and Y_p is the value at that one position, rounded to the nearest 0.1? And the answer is -1.5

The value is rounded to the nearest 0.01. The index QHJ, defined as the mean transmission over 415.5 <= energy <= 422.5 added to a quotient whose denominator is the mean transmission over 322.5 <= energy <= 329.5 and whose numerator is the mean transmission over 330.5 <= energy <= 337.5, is 7.84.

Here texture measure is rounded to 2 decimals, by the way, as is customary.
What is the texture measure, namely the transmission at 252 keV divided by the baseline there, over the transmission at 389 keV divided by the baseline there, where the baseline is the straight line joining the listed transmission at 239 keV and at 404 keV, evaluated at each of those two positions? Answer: 0.92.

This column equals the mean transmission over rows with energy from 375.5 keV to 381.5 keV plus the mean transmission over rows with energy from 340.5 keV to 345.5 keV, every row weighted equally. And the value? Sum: 13.4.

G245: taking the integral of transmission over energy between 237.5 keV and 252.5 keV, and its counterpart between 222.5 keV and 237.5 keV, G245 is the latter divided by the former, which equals 1.02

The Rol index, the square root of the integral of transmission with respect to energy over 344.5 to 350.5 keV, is 6.0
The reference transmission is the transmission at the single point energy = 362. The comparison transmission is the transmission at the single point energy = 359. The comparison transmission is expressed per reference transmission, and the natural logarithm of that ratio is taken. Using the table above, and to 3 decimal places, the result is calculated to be -0.032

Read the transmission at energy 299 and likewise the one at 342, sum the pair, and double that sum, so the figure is 31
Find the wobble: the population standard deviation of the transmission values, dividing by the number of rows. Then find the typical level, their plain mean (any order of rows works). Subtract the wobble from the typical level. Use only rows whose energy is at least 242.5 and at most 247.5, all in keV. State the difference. 6.0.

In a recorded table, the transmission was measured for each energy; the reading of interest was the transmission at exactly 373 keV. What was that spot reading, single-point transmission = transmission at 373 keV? 6.87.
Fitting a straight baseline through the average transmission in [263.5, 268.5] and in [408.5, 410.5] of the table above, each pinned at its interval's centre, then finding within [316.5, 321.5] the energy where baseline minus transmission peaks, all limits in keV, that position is 318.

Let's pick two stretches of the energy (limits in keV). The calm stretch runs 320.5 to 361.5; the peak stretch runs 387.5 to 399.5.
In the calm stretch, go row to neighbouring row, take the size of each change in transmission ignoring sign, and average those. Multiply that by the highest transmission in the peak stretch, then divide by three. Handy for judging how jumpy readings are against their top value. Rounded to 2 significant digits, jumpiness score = 0.55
